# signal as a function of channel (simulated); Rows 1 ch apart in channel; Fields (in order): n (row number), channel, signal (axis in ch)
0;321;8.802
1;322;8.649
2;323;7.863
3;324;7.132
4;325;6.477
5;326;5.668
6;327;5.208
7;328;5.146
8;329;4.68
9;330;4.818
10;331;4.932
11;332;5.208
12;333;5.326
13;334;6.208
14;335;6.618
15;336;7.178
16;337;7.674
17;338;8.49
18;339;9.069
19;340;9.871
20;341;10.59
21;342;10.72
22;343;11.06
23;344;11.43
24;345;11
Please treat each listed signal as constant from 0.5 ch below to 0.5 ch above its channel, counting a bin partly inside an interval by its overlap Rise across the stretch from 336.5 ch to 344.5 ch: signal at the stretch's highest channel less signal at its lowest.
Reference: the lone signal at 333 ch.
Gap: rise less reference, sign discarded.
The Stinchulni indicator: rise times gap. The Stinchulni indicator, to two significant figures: 5.9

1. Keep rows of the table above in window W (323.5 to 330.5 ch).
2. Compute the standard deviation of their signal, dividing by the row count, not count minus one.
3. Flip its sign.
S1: -0.84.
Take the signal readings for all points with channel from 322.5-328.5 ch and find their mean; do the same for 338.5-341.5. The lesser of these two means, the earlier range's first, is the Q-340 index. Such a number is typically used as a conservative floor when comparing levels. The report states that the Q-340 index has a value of 6.25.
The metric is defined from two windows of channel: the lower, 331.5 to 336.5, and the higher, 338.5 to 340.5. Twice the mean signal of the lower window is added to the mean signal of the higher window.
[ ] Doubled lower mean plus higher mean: 21.7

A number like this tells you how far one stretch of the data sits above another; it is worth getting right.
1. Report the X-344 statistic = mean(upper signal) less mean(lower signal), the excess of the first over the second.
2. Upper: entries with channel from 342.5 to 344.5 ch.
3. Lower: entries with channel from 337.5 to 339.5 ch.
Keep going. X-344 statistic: 2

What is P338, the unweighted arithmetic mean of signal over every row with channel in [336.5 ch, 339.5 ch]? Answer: 8.4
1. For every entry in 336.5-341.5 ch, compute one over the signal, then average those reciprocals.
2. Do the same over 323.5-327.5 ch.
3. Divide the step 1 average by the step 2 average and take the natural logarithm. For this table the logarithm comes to -0.40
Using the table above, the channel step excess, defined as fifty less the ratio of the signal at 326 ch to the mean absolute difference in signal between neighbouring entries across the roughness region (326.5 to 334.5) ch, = 30.7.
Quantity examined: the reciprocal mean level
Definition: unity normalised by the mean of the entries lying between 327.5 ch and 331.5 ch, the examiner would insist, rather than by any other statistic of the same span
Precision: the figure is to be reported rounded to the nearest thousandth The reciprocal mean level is 0.204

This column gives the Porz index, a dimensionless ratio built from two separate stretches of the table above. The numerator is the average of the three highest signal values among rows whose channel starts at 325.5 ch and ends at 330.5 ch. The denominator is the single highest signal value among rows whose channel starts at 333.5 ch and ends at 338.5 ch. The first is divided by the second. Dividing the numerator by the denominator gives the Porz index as 0.63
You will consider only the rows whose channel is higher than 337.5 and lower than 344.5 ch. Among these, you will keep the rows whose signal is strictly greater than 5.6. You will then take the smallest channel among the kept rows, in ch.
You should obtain 338 ch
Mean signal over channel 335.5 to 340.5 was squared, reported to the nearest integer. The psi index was 72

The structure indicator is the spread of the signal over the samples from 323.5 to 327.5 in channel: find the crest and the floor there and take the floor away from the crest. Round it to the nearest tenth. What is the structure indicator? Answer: 1.9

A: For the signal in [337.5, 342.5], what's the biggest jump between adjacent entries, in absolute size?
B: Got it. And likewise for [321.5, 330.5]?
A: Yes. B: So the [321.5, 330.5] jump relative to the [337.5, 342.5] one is 1.01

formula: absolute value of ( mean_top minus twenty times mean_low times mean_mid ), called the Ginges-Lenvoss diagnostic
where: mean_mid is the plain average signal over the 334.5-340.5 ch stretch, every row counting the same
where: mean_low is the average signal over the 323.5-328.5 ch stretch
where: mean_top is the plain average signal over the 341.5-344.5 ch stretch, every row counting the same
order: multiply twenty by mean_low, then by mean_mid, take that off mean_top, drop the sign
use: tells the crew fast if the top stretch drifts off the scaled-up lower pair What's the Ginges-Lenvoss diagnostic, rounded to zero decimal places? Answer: 955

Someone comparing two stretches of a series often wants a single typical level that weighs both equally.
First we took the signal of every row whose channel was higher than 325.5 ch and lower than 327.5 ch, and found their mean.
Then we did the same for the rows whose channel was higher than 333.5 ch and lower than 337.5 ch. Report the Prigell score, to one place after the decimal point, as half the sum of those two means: 6.2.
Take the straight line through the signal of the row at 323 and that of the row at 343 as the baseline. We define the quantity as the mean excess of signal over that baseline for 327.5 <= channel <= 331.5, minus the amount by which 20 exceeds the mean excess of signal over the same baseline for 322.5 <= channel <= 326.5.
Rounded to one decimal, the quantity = -25.3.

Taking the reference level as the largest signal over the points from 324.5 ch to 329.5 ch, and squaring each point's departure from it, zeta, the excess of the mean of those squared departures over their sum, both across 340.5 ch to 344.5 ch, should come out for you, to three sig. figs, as -60.3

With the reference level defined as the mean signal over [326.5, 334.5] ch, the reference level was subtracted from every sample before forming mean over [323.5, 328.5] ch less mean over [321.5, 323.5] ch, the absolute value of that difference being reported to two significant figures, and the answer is 2.3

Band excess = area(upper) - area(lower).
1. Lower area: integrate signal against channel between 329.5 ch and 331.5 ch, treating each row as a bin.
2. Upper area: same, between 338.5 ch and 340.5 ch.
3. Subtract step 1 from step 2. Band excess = 9.2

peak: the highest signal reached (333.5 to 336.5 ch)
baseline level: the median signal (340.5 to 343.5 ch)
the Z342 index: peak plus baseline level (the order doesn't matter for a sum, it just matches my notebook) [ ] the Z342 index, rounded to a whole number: 18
